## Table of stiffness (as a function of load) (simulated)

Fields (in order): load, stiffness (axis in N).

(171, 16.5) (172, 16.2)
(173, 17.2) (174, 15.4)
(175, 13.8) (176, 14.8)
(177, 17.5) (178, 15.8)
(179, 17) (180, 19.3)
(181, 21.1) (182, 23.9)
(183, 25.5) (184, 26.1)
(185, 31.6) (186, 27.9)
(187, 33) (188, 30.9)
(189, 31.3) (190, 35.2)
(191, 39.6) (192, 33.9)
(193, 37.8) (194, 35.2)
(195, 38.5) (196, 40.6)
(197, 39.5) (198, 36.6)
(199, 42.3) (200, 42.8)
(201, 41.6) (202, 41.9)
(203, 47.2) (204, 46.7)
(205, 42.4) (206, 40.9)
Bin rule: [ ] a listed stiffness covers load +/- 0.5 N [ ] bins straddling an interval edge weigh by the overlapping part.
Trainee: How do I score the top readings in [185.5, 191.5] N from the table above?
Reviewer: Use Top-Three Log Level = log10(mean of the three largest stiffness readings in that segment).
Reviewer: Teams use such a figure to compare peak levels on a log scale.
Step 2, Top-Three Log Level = 1.56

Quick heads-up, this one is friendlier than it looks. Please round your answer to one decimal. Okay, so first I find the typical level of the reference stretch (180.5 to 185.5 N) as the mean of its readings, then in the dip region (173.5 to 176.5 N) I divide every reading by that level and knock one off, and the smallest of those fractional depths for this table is -0.5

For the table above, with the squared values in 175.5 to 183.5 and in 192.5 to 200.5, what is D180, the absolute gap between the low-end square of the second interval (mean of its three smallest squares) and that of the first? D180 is 1083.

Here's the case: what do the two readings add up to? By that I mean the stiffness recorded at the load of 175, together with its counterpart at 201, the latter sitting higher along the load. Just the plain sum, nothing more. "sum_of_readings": 55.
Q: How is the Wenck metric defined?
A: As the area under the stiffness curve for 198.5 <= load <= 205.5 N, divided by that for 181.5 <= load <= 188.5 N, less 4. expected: -2.5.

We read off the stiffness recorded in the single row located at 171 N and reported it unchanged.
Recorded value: 16.5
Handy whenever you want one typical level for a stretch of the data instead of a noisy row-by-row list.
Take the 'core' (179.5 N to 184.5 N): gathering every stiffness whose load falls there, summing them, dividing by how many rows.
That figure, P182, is 23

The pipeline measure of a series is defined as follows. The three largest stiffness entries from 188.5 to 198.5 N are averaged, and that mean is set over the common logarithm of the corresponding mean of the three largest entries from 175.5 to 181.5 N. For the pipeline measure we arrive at 31.0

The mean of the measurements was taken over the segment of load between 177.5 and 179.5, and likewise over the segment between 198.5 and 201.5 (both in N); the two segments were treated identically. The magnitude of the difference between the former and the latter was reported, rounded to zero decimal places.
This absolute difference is 26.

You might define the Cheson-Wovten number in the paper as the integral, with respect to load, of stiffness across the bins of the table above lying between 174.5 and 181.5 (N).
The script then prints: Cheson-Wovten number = 119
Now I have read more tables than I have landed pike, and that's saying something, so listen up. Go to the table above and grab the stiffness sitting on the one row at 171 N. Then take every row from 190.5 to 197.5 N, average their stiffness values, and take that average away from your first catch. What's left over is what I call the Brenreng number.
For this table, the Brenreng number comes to -21.4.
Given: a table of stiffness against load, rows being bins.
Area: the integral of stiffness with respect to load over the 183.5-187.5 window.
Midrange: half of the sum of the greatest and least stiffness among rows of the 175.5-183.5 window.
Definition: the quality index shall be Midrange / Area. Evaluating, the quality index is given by 0.170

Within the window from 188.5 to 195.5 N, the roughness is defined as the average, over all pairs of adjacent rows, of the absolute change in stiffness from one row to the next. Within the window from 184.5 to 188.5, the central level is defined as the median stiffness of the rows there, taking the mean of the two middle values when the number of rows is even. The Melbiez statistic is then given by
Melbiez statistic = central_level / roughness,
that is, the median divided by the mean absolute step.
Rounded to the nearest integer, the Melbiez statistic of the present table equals 8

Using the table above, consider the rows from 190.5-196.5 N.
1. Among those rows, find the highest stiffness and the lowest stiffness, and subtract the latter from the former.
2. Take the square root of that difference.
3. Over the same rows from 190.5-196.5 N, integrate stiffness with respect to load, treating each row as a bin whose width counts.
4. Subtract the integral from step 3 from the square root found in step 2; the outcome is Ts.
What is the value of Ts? -223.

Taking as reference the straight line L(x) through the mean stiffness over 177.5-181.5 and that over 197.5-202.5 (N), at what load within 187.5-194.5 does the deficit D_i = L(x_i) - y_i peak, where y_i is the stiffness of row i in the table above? 194 N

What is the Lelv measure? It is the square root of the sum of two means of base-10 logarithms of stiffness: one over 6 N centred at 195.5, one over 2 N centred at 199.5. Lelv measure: 1.79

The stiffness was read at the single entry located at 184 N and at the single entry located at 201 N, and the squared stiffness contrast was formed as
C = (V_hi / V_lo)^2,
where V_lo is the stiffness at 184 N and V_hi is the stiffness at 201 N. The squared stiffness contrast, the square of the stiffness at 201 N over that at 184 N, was 2.5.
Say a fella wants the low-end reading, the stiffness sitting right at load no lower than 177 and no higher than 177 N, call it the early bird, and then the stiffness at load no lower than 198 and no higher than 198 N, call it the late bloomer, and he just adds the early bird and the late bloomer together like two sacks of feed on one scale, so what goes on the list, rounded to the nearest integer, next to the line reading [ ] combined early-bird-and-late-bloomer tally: 54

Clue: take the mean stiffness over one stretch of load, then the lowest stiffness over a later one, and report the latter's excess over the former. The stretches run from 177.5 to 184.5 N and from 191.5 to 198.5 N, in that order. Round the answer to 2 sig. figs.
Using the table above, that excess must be 13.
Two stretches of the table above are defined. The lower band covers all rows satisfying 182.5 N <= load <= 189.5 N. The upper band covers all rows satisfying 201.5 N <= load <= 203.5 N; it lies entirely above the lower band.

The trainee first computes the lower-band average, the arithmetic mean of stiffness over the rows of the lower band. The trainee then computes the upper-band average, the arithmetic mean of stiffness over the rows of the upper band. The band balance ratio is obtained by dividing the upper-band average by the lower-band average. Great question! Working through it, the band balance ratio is 1.5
